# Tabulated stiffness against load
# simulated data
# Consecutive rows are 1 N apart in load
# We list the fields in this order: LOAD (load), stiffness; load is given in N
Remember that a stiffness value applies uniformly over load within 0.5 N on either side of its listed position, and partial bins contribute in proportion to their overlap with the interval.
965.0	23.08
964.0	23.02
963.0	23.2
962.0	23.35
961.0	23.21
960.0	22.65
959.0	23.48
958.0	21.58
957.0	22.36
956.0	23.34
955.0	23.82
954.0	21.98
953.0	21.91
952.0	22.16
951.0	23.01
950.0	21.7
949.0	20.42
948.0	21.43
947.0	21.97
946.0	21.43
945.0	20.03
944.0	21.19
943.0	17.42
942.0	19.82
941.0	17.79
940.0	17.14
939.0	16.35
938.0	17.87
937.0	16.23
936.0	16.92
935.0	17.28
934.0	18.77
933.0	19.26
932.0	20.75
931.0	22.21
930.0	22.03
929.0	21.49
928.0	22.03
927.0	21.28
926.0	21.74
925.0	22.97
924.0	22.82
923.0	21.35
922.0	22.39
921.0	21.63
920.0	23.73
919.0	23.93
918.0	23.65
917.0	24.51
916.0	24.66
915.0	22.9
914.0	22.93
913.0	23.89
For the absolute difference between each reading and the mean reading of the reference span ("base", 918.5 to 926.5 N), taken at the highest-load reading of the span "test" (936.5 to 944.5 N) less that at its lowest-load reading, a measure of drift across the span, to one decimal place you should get -5.0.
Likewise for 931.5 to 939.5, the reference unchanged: 4.4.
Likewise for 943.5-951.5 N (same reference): -0.9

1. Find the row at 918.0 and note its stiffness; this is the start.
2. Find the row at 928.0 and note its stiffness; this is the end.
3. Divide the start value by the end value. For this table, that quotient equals 1.07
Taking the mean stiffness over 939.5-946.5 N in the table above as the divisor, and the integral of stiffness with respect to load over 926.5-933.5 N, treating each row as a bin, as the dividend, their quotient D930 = 7.7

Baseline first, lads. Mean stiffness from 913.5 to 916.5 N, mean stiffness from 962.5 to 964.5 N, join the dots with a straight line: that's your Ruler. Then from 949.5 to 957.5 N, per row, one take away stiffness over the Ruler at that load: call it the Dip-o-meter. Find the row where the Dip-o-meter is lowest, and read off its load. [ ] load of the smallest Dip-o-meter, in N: 955.0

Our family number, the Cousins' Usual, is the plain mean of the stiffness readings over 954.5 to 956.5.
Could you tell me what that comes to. 23.6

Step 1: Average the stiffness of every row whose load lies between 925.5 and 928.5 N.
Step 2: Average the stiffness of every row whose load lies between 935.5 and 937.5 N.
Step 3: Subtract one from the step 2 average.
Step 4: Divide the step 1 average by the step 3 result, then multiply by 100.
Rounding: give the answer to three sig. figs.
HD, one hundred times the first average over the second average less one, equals 139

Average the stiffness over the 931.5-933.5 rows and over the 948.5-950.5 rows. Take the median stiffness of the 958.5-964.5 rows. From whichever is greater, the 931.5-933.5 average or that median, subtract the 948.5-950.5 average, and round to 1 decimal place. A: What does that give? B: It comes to 2.1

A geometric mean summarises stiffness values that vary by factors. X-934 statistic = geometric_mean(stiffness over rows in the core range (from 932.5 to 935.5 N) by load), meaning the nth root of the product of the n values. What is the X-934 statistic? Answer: 18.4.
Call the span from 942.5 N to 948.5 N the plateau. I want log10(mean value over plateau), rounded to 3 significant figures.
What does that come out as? 1.31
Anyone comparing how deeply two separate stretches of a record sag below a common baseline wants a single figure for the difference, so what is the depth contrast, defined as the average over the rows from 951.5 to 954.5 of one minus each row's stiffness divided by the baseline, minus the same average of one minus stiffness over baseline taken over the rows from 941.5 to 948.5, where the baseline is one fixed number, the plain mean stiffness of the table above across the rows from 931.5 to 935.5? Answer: -0.08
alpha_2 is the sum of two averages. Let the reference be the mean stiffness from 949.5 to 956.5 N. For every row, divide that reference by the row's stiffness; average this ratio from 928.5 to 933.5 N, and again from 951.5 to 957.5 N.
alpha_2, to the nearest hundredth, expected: 2.07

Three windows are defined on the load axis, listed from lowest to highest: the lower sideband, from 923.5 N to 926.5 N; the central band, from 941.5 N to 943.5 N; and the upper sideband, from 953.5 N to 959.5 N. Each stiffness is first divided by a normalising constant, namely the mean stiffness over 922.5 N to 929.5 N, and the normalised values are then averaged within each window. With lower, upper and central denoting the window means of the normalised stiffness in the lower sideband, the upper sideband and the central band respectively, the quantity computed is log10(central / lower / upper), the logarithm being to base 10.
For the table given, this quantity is -0.10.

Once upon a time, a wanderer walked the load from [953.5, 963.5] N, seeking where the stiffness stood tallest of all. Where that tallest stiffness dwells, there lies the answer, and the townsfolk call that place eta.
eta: 955.0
